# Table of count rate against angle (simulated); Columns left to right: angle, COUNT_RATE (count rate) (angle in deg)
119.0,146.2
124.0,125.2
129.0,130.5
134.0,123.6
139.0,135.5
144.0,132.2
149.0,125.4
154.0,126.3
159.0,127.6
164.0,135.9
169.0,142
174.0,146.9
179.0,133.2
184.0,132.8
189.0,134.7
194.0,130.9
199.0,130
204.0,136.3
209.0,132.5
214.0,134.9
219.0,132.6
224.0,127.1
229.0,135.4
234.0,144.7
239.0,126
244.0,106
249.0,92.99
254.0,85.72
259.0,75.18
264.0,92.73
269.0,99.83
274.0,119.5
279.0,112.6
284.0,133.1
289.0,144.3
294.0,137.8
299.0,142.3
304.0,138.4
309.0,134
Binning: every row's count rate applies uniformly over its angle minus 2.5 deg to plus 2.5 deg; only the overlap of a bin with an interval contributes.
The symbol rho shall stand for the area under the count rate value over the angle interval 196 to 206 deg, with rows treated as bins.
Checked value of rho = 1329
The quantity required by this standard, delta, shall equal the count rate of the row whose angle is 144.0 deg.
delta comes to 132.2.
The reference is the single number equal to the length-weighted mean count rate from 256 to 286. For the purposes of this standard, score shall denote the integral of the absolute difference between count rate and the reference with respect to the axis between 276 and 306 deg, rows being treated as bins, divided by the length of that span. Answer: 29.7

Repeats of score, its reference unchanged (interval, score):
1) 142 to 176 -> 28.9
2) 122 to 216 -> 27.8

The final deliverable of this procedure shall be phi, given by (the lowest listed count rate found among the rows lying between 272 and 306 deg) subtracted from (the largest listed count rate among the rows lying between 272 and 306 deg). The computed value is 32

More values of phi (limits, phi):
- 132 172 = 18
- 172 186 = 14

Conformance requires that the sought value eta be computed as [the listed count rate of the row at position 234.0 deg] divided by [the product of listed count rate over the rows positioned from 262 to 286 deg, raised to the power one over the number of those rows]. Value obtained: 1.31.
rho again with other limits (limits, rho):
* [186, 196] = 1329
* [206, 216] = 1338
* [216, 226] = 1302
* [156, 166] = 1313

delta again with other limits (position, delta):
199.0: 130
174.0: 146.9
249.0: 92.99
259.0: 75.18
